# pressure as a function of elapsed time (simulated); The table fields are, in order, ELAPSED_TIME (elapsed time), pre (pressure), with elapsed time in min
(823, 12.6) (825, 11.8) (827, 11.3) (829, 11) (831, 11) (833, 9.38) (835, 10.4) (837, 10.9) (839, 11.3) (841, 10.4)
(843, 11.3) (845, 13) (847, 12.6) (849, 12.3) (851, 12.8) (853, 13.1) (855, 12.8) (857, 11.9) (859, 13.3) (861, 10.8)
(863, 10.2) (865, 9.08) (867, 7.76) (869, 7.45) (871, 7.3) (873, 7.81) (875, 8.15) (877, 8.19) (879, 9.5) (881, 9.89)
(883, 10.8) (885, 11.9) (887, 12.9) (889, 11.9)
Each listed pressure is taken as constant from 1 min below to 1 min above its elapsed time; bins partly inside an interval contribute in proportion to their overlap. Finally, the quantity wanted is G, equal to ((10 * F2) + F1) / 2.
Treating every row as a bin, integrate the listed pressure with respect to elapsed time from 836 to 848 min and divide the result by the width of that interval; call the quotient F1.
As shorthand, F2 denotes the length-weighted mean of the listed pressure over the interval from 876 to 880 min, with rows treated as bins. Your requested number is 50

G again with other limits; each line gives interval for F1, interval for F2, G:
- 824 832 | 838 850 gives 65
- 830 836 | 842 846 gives 66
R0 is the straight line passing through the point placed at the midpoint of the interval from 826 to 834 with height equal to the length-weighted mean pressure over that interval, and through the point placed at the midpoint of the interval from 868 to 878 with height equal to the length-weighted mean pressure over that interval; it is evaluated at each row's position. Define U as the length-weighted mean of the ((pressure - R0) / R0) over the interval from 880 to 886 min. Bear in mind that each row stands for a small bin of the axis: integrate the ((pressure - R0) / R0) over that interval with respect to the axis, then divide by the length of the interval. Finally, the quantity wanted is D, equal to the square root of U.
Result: 0.7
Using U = 0.5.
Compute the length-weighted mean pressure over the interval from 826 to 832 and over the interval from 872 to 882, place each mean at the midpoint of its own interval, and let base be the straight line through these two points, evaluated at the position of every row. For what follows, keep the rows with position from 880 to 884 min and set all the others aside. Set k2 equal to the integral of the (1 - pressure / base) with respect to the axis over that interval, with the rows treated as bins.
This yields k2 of -0.89 min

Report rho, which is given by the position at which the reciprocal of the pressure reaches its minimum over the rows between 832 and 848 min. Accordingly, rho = 845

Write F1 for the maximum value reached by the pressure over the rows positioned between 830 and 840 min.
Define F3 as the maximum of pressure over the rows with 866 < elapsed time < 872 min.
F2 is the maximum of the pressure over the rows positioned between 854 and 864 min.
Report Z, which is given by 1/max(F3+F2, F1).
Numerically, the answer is 0.0475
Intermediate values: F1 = 11.3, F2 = 13.3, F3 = 7.76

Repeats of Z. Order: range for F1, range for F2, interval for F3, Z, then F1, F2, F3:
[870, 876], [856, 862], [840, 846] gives 0.0380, 8.15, 13.3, 13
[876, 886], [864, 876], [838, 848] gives 0.0453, 11.9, 9.08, 13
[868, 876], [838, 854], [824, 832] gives 0.0402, 8.15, 13.1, 11.8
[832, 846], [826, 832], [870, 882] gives 0.0472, 13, 11.3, 9.89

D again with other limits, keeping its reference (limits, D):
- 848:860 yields 0.6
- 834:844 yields 0.3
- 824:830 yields 0.2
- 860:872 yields 0.2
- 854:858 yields 0.6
